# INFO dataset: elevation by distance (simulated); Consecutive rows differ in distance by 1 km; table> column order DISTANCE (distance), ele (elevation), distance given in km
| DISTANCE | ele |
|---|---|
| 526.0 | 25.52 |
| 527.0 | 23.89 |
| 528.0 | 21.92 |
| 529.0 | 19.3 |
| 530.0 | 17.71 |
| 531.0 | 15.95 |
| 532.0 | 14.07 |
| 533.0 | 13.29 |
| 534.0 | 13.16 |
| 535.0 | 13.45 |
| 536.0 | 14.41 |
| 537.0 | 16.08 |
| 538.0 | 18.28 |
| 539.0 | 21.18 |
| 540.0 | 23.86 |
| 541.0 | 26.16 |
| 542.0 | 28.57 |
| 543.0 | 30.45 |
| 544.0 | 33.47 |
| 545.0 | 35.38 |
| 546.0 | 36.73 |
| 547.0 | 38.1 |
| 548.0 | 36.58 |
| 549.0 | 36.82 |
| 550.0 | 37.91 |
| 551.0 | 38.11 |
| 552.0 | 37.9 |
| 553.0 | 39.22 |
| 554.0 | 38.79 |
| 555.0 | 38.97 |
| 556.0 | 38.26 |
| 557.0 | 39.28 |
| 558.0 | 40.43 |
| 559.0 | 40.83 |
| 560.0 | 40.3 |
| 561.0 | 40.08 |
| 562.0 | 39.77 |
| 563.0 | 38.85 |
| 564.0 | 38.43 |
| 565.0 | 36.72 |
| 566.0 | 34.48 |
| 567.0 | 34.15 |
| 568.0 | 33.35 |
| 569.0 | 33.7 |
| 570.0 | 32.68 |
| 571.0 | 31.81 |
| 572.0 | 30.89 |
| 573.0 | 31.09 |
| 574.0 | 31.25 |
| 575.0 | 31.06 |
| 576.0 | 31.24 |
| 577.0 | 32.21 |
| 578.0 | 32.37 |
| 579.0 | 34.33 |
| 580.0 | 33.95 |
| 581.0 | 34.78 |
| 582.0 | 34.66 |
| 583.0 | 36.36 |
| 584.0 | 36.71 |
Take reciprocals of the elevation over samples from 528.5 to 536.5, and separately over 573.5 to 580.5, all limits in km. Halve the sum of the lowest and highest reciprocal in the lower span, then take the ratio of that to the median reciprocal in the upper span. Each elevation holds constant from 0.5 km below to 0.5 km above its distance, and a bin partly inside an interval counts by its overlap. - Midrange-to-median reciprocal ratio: 2.06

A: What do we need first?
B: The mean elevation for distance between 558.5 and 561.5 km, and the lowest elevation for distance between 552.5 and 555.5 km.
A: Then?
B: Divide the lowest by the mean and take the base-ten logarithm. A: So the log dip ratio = -0.02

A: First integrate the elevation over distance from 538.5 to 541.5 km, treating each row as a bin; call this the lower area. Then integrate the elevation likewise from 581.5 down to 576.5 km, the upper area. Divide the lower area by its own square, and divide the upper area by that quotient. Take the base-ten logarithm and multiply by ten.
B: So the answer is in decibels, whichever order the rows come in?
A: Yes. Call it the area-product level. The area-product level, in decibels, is 40.8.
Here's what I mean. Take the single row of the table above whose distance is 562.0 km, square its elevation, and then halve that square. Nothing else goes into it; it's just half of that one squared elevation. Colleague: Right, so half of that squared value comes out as 791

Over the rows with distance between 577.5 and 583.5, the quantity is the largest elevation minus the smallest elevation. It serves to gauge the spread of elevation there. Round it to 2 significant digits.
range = 4.0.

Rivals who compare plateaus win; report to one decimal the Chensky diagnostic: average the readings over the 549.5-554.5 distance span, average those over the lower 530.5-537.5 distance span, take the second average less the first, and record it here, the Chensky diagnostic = -24.0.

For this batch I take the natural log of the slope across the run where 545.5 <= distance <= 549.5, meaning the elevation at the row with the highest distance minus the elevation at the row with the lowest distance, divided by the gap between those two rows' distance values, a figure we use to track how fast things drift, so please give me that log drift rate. -3.5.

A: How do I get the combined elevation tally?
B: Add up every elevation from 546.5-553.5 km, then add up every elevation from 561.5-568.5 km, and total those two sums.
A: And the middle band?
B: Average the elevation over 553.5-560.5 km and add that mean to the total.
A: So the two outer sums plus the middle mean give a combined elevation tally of 560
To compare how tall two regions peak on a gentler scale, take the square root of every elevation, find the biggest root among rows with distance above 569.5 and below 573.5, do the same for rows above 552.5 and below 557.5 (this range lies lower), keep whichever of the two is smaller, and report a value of 5.7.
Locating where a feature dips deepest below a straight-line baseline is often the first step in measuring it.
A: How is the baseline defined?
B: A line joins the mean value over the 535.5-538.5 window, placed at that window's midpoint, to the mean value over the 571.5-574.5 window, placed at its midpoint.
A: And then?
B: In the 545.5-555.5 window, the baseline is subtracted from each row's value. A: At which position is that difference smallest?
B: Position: 555.0 km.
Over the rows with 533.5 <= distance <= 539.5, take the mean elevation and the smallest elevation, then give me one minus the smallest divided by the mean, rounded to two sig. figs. 0.18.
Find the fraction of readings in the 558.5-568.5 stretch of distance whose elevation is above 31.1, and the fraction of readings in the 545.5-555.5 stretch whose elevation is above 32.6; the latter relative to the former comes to 1.0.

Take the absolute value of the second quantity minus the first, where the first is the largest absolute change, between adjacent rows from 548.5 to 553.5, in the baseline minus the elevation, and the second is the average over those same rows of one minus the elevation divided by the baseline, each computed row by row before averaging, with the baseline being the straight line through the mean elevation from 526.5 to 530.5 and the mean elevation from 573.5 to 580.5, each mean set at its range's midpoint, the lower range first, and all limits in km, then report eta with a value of 1.5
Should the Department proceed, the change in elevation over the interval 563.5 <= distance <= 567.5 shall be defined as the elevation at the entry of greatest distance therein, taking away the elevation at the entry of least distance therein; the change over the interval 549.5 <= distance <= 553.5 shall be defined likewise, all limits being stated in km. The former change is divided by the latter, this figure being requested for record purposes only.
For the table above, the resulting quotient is -3.3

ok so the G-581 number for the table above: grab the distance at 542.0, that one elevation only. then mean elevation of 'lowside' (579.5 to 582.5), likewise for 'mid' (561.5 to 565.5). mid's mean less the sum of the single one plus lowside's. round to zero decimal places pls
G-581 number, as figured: -25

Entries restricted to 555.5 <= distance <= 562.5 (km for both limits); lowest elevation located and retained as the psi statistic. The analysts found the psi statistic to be 38.26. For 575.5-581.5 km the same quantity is 31.24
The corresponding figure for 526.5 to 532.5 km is 14.07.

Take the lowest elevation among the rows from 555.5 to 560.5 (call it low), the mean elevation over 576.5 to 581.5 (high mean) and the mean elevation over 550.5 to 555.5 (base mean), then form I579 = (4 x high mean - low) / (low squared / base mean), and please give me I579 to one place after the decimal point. 2.5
